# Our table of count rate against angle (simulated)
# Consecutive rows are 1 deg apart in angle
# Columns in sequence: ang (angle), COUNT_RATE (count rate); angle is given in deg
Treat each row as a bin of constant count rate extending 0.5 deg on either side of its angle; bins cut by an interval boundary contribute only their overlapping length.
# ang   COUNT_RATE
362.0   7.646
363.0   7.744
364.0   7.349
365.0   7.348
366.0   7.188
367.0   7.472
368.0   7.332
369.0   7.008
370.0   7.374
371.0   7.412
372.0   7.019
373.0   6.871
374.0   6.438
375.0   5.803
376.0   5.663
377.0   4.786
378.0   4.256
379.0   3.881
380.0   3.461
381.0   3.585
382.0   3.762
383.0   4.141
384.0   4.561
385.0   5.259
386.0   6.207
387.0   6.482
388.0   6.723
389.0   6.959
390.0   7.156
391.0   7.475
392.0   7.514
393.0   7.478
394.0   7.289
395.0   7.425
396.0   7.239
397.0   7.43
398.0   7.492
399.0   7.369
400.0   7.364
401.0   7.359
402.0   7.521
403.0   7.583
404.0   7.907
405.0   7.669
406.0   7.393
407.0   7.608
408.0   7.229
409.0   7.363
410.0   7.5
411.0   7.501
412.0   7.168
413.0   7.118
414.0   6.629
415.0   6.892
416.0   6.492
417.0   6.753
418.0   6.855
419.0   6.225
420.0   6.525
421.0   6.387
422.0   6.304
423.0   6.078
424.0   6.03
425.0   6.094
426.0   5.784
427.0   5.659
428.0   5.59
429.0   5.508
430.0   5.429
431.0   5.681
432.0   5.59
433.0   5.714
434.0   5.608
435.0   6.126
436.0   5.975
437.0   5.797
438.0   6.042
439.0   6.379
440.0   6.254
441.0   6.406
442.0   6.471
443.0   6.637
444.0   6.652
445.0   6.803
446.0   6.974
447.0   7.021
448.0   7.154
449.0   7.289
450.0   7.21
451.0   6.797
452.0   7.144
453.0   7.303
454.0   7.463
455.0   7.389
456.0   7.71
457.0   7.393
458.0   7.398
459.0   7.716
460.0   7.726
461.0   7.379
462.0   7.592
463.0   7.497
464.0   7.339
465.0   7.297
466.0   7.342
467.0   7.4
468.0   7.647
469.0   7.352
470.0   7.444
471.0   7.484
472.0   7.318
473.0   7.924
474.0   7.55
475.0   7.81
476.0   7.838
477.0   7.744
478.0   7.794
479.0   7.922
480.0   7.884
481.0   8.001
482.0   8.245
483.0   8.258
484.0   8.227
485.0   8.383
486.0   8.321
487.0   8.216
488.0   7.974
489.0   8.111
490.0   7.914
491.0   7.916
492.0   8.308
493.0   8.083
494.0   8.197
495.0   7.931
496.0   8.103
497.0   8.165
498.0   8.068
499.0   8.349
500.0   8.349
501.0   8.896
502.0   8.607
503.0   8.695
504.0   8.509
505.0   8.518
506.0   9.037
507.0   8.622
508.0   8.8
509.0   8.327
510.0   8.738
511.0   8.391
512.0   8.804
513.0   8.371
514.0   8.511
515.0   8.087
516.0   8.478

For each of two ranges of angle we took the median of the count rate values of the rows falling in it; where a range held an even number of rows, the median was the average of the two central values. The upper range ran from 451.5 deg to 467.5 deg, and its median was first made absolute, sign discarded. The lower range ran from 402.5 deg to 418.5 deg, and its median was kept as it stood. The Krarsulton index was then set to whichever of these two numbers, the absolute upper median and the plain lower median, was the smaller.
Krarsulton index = 7.3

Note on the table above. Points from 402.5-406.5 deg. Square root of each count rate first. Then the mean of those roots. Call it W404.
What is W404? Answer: 2.76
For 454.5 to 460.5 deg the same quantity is 2.75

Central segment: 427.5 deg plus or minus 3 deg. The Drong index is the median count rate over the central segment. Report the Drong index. 5.6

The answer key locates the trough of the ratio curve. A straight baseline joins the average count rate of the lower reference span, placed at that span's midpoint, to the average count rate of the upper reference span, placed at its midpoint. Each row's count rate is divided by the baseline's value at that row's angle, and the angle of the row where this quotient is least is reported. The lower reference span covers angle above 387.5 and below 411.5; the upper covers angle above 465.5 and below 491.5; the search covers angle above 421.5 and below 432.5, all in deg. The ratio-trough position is 430.0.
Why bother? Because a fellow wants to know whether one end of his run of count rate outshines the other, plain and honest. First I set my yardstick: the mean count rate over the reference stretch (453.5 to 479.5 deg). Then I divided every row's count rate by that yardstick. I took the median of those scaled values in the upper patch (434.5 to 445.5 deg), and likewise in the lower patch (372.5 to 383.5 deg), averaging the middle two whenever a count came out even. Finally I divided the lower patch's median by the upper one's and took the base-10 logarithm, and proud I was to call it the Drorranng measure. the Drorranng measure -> -0.18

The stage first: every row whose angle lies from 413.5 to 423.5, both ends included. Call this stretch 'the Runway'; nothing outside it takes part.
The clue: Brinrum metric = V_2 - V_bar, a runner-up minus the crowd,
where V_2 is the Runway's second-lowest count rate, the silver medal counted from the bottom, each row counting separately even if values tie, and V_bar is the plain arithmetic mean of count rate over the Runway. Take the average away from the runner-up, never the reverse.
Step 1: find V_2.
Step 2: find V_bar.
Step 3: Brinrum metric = -0.29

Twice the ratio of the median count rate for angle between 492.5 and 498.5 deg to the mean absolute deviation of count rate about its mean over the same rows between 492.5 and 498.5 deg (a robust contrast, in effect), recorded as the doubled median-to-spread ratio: 254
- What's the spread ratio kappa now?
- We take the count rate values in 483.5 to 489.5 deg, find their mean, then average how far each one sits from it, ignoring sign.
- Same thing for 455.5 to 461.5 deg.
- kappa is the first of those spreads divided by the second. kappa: 0.66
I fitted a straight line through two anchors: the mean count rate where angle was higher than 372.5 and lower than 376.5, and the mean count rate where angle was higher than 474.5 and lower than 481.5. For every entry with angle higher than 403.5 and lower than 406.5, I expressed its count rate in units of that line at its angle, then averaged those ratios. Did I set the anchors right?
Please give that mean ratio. 1.15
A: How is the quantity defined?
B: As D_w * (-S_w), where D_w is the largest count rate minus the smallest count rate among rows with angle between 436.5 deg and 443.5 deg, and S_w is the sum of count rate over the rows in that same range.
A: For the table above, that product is -37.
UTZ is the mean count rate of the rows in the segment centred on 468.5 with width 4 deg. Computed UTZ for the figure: 7.46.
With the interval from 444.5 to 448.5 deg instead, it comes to 6.99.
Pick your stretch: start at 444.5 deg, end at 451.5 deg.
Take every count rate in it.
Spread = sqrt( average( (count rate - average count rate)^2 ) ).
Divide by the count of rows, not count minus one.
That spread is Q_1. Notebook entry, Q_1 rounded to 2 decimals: 0.18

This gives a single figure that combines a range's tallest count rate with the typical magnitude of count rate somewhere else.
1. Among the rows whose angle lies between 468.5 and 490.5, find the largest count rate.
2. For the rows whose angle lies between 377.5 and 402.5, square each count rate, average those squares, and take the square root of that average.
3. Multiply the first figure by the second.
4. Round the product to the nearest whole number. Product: 54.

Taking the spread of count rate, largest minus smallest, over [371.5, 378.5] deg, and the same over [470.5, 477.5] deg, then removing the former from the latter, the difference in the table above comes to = -2.2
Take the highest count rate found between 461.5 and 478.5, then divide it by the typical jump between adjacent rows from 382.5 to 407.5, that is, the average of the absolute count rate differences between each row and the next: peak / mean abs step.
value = 34.1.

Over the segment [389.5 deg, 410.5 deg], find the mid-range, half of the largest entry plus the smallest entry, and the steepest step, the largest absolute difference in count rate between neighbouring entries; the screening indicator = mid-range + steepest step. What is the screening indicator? 7.9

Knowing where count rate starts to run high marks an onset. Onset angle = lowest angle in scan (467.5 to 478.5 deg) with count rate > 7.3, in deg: 468.0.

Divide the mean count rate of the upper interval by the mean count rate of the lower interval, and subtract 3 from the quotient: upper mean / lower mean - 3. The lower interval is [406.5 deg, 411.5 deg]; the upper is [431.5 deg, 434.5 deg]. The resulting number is -2.24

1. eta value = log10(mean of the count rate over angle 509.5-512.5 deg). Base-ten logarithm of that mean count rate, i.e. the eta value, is 0.94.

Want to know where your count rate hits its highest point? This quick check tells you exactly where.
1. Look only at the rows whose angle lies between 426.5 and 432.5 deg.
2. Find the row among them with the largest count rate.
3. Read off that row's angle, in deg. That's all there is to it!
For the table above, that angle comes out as 431.0 deg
